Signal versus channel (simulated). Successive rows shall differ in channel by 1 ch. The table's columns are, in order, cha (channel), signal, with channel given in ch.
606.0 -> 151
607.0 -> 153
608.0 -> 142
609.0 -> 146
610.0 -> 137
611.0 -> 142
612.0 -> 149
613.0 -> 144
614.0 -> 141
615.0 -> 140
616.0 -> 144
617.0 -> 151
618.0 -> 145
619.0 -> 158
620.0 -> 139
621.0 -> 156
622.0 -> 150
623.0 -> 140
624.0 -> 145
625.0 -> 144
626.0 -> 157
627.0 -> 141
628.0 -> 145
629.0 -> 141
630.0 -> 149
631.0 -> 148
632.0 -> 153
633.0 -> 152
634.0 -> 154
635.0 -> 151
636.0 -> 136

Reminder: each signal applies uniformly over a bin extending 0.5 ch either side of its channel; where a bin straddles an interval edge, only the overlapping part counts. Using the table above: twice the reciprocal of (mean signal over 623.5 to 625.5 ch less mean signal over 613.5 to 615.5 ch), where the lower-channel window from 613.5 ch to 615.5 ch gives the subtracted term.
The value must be 0.50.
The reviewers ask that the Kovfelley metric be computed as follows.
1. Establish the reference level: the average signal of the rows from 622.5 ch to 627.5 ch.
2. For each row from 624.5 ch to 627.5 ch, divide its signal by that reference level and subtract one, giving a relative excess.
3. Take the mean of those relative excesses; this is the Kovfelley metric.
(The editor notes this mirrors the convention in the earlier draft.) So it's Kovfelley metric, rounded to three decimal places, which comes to 0.013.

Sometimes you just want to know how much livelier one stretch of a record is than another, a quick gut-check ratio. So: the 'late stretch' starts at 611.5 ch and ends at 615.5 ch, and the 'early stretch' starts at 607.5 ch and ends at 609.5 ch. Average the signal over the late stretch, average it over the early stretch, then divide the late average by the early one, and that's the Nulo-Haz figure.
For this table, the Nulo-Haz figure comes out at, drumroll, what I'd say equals 1.00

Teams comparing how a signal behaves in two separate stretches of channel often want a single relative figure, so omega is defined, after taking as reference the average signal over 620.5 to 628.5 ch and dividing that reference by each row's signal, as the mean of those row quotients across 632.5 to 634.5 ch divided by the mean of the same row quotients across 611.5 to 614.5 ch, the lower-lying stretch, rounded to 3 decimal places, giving 0.945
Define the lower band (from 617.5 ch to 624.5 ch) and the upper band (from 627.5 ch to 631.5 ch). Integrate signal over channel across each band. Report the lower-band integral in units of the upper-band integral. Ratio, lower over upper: 1.8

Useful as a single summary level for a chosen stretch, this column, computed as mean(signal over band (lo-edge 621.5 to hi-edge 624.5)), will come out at 145.0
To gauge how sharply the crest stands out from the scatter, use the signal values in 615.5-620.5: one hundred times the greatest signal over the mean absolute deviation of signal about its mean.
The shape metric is 2782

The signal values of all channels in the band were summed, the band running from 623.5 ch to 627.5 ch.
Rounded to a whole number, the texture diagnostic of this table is 587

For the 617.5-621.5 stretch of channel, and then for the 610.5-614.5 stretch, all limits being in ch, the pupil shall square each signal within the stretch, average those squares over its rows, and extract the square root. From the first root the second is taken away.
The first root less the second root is 5.7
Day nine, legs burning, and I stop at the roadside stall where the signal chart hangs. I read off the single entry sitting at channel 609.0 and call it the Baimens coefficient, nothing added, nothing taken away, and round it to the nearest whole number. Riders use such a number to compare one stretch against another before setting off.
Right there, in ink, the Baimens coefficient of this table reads 146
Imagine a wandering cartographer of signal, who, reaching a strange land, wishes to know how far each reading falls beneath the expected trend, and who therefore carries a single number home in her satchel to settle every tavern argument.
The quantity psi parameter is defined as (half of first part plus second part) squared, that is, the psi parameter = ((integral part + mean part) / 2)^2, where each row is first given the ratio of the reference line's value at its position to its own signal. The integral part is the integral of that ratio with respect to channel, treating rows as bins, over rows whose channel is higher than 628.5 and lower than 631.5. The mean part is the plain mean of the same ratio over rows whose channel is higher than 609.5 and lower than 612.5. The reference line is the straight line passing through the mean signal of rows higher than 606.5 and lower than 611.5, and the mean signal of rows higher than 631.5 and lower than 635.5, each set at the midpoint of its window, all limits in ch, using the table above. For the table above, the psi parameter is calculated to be 4.26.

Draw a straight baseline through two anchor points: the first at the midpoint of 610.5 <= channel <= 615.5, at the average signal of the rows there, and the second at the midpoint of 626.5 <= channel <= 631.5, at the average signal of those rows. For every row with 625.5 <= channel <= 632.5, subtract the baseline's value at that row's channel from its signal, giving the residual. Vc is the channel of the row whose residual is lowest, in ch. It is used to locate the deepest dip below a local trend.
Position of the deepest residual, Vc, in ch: 629.0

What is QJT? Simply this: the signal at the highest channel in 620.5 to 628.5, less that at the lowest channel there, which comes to -11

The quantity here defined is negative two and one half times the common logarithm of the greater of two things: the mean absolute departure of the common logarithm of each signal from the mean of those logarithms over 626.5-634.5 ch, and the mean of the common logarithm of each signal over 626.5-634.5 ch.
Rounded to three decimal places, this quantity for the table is -0.841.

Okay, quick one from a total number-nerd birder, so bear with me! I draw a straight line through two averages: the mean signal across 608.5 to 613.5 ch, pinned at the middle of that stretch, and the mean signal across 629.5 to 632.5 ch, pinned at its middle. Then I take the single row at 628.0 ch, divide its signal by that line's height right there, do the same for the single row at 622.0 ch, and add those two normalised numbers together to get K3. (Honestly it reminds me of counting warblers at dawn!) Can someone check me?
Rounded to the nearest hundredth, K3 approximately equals 1.99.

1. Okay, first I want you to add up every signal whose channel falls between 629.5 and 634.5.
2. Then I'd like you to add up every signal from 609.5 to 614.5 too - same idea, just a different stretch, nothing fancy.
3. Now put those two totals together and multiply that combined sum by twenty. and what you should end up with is 29380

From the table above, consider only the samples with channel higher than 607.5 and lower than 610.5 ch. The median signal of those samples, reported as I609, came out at 142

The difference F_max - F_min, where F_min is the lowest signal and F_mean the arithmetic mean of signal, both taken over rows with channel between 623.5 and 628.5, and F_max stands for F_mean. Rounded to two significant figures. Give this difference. 5.4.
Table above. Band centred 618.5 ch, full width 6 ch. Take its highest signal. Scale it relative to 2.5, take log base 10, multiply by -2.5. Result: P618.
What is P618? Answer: -4.50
